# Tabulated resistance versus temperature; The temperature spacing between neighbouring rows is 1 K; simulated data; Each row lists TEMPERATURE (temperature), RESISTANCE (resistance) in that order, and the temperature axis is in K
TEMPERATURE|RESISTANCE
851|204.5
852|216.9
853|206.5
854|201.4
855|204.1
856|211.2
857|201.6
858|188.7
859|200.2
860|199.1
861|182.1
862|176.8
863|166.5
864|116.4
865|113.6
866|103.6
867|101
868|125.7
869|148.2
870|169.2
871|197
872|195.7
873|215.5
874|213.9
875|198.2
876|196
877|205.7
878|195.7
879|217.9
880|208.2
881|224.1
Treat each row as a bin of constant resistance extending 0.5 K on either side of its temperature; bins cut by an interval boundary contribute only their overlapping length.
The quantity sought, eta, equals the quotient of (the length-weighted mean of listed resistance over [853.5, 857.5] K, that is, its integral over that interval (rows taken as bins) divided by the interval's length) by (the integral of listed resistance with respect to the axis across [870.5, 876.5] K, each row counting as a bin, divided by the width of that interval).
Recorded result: 1.01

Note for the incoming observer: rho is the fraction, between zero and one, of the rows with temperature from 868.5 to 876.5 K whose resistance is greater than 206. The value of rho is 0.25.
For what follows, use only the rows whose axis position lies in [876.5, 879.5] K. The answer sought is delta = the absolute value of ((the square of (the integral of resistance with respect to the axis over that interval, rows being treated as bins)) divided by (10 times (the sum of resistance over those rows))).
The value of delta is 62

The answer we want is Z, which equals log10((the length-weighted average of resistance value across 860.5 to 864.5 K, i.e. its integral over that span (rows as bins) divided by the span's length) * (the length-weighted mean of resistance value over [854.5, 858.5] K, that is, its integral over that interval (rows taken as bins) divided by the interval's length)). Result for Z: 4.51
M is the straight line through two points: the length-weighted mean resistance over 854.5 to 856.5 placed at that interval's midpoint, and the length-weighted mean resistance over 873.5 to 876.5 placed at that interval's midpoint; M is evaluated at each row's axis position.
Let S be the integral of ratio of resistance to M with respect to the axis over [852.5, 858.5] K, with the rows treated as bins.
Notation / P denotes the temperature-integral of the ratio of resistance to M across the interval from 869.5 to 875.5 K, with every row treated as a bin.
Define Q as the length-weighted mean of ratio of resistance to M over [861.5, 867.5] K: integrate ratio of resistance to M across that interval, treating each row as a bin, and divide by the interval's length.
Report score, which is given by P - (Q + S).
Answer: -0.6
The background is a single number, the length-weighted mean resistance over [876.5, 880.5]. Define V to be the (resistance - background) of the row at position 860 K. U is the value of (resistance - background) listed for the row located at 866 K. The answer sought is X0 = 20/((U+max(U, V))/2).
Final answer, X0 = -0.4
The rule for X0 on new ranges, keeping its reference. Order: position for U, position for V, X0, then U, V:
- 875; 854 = -2.8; -9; -5.5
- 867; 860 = -0.4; -106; -7.8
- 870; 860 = -0.9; -38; -7.8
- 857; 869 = -3.8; -5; -58.7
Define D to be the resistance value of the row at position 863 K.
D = 166.5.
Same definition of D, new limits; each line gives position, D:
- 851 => 204.5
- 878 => 195.7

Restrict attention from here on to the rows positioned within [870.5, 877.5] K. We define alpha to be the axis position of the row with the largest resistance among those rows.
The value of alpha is 873 K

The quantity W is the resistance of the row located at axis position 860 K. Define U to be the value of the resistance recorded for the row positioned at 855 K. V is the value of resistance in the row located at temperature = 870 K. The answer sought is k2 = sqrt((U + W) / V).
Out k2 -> 1.54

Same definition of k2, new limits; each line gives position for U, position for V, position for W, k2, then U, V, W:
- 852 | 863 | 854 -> 1.59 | 216.9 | 166.5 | 201.4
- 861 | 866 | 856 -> 1.95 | 182.1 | 103.6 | 211.2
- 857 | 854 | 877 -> 1.42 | 201.6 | 201.4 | 205.7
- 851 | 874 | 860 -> 1.37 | 204.5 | 213.9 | 199.1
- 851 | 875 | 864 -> 1.27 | 204.5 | 198.2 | 116.4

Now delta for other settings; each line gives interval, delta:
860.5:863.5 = 53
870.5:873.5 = 61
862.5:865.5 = 40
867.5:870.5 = 44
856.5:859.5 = 59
